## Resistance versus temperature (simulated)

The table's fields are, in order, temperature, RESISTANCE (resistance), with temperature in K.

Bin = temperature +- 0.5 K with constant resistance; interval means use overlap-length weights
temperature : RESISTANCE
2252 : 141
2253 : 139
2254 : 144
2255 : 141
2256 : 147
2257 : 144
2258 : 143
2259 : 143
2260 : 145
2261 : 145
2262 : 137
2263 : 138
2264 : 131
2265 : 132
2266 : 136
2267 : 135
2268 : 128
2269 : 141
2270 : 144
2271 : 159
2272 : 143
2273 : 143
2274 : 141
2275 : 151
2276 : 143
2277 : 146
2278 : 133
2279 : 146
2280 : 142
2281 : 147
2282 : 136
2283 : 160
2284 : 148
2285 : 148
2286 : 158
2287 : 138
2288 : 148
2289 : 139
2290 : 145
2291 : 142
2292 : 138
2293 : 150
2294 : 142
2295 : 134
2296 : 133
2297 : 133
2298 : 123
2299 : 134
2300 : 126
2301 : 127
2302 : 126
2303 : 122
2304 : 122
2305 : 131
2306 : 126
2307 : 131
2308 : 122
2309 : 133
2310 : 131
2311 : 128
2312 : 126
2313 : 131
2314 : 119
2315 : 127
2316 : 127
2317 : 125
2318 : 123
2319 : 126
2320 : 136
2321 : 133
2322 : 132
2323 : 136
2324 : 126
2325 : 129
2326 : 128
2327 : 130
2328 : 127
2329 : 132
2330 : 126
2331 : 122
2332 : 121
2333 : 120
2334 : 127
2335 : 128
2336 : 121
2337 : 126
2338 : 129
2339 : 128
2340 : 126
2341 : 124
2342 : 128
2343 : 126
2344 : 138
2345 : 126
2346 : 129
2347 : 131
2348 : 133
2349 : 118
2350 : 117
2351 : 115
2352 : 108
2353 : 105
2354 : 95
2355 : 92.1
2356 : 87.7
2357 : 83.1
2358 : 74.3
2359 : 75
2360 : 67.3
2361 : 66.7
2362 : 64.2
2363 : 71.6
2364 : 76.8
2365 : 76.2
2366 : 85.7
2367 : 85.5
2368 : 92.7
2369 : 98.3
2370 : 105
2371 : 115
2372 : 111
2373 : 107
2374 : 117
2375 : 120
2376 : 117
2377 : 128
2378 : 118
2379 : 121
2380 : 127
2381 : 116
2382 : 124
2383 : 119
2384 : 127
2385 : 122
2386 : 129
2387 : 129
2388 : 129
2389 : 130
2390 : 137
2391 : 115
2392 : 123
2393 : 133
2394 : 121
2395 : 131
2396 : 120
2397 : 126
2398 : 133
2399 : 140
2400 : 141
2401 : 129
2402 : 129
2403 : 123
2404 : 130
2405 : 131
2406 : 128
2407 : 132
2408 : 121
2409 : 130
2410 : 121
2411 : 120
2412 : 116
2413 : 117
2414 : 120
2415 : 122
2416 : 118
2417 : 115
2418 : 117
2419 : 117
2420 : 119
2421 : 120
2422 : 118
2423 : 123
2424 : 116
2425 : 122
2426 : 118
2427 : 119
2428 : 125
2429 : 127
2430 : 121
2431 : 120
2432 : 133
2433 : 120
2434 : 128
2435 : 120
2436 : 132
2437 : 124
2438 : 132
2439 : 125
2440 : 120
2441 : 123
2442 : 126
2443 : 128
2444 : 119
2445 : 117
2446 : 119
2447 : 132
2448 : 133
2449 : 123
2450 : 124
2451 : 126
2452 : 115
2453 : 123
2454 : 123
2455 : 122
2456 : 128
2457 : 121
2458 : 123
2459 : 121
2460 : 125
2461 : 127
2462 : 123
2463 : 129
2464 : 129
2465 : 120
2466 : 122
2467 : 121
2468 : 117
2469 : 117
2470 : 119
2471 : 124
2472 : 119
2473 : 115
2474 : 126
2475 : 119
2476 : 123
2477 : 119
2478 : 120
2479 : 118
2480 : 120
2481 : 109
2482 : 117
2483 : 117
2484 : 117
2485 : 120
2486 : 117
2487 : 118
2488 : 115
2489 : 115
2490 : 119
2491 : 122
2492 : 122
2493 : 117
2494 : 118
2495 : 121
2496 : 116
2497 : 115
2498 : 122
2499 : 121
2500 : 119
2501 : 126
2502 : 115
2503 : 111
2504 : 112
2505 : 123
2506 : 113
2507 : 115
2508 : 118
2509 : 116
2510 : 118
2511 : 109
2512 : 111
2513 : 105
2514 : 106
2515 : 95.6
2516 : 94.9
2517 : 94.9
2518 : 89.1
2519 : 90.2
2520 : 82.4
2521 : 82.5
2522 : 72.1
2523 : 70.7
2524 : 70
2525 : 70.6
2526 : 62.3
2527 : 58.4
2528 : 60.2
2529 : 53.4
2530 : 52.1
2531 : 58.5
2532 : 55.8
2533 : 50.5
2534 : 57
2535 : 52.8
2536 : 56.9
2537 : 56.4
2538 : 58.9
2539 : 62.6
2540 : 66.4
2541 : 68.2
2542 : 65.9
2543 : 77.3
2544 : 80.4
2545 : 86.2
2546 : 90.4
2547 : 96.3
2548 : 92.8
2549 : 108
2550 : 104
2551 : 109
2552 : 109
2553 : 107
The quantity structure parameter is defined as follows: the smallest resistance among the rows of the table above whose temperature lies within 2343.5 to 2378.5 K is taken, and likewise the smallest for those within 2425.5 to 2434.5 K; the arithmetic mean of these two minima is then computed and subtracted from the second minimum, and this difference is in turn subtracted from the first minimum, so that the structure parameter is 37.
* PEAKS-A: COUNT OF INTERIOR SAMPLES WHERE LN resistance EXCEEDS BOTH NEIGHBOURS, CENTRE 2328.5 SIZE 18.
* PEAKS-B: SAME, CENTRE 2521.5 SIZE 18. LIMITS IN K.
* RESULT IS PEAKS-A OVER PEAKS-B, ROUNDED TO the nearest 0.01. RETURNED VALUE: 1.00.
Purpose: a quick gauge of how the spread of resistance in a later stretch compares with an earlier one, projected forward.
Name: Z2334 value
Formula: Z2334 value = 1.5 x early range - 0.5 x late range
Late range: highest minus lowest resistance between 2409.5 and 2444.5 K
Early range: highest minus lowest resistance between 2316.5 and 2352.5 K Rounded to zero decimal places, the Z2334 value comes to 36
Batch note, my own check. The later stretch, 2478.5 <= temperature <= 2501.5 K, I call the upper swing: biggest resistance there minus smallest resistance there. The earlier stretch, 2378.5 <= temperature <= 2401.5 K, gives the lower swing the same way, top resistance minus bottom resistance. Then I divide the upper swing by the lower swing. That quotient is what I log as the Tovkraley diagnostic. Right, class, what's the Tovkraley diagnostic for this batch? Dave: 0.65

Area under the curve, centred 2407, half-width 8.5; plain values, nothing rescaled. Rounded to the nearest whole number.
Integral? 2150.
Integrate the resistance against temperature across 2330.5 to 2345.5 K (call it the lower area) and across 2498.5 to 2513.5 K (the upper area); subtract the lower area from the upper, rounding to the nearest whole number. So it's -158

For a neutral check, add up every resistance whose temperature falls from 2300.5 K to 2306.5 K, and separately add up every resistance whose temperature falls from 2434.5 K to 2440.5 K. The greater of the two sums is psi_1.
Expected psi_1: 754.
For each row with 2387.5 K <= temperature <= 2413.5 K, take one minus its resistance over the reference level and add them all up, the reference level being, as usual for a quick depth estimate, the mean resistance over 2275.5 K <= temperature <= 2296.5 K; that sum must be 3.0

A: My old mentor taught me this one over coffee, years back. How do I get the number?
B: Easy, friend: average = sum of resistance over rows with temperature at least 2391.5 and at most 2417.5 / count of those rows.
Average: 126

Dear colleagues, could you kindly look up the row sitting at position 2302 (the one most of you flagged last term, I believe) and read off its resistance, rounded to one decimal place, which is 126.0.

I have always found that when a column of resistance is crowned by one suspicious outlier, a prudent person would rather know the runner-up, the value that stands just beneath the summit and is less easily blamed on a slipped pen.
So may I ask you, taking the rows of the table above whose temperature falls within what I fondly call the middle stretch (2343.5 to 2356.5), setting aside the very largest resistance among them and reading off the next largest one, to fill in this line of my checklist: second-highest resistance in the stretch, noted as 133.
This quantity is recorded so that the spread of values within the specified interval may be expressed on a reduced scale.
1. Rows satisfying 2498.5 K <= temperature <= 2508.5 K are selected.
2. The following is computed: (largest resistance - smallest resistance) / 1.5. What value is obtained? 10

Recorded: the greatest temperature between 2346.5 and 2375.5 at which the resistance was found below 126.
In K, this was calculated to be 2375 K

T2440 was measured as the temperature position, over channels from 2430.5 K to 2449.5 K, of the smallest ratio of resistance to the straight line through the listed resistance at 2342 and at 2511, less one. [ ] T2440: 2445 K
